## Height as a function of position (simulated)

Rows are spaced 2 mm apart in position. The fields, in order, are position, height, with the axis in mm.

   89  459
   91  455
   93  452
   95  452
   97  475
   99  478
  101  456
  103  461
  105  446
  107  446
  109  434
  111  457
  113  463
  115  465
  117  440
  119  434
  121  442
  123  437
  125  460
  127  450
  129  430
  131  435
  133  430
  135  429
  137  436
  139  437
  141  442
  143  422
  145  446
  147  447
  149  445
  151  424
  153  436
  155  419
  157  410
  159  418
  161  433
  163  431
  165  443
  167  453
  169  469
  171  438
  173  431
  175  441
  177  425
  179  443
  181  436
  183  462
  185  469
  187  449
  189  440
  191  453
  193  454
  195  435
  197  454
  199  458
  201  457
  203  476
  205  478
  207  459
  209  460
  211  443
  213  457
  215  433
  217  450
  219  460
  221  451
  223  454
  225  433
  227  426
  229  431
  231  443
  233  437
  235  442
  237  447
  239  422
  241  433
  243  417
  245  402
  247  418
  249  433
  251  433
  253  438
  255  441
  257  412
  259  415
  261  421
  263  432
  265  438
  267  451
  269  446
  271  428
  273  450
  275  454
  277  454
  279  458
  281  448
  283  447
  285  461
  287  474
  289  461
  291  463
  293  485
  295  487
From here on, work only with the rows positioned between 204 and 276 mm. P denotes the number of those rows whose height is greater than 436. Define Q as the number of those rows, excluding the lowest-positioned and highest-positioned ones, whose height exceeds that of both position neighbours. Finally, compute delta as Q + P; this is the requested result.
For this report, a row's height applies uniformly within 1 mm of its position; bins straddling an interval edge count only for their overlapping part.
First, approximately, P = 20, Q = 9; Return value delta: 29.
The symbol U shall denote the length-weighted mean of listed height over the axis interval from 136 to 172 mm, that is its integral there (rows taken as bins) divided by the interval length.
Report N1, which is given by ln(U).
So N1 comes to 6.08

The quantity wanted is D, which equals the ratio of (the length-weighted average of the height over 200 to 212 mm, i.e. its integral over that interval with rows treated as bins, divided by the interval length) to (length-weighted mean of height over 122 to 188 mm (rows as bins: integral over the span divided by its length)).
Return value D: 1.05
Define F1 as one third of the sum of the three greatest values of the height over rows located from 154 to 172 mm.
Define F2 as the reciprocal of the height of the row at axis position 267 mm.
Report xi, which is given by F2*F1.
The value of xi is 1.01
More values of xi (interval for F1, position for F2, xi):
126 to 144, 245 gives 1.10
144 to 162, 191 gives 0.98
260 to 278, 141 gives 1.02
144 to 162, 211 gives 1.01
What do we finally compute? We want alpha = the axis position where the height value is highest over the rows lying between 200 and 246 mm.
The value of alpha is 205 mm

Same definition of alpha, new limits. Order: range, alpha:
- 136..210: 205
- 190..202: 199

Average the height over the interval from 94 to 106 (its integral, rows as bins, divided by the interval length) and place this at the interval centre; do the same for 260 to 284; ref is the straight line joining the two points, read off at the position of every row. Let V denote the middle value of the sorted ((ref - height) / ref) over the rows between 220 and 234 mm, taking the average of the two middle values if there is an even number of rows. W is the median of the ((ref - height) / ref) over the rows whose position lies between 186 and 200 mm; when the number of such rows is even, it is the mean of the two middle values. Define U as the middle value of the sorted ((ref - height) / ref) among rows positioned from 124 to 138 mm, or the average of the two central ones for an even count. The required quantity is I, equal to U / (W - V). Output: -1.9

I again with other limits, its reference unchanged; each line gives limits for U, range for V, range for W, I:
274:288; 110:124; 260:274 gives 1.1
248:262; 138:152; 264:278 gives -0.6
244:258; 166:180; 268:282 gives -0.7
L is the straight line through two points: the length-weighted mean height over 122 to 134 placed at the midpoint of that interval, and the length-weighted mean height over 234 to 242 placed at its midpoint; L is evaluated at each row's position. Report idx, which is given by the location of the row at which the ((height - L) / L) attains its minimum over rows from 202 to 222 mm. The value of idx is 215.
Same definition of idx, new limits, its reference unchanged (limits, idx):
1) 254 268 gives 257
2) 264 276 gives 271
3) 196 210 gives 197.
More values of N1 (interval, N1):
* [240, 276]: 6.07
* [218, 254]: 6.07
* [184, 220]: 6.12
